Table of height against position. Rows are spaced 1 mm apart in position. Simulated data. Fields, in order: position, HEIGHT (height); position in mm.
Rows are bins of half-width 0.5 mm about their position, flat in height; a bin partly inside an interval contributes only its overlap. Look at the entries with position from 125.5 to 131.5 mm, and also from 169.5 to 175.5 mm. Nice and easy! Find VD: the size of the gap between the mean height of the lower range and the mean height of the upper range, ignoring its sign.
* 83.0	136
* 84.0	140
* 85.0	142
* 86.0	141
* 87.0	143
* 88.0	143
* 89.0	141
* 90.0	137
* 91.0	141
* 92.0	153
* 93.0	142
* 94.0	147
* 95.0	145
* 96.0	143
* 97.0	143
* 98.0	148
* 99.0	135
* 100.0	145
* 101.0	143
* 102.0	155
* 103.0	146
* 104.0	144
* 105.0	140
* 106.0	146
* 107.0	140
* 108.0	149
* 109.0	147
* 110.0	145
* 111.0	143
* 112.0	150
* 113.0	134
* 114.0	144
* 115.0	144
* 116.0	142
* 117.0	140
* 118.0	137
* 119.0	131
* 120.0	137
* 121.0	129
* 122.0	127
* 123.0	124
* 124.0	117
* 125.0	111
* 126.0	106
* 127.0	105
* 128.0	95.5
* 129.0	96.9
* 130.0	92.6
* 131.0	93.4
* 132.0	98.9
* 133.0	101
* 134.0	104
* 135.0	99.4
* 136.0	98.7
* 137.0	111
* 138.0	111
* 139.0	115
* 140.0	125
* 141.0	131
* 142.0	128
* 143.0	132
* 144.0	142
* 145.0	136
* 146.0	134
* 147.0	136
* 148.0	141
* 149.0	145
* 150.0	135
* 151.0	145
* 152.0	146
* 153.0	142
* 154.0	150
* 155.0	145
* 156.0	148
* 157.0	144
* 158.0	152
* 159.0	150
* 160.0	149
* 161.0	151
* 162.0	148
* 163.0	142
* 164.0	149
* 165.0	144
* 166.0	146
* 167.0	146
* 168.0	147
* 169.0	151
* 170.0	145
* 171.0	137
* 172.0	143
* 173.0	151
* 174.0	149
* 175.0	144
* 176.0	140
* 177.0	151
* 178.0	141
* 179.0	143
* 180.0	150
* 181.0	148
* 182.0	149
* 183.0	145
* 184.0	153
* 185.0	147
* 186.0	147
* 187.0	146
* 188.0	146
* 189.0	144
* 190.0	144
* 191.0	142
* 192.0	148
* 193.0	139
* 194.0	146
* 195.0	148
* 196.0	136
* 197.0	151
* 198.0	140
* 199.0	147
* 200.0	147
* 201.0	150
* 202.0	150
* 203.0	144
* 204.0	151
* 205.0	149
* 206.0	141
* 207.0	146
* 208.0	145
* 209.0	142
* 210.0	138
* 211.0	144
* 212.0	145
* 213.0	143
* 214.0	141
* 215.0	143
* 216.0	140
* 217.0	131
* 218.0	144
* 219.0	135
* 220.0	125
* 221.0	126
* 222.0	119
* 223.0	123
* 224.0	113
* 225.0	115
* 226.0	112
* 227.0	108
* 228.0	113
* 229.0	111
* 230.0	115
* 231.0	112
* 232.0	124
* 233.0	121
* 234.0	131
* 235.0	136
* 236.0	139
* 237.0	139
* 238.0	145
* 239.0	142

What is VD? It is 47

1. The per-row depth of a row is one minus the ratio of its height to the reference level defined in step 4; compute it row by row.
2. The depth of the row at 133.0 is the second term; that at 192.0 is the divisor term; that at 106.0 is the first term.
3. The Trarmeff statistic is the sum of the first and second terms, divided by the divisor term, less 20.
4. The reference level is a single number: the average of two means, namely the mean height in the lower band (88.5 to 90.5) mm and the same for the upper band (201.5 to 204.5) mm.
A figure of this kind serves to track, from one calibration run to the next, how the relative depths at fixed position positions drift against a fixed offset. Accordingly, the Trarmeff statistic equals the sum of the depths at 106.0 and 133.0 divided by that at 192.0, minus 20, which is -29.3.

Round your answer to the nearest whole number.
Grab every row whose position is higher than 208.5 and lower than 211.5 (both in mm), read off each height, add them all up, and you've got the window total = 424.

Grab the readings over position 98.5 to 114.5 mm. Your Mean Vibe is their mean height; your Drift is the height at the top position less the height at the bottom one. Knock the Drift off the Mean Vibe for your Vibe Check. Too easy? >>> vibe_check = 135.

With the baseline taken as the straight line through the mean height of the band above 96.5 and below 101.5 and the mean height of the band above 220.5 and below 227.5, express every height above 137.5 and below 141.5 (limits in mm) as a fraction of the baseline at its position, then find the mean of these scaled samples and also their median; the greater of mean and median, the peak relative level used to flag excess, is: 0.90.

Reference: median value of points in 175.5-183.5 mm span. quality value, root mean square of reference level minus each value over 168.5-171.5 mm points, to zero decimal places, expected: 6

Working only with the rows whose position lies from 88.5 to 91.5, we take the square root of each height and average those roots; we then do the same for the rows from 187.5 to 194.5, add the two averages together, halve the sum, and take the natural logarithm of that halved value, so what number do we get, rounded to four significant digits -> 2.478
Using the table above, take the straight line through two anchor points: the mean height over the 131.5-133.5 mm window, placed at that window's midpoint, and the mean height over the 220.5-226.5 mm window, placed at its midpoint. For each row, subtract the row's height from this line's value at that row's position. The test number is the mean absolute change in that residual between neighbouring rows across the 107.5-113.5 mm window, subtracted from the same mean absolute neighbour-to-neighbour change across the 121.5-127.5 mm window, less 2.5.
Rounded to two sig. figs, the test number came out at -3.8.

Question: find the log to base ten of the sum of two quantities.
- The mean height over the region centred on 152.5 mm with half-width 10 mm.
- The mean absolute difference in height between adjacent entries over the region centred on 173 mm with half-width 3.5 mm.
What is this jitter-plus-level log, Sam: 2.17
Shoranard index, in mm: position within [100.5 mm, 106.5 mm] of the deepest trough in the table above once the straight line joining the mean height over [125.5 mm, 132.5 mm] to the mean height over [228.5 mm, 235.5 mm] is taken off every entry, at 105.0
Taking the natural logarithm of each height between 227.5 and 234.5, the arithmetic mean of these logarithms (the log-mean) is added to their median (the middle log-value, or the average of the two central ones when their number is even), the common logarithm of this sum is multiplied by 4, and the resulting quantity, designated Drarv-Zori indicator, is 3.91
